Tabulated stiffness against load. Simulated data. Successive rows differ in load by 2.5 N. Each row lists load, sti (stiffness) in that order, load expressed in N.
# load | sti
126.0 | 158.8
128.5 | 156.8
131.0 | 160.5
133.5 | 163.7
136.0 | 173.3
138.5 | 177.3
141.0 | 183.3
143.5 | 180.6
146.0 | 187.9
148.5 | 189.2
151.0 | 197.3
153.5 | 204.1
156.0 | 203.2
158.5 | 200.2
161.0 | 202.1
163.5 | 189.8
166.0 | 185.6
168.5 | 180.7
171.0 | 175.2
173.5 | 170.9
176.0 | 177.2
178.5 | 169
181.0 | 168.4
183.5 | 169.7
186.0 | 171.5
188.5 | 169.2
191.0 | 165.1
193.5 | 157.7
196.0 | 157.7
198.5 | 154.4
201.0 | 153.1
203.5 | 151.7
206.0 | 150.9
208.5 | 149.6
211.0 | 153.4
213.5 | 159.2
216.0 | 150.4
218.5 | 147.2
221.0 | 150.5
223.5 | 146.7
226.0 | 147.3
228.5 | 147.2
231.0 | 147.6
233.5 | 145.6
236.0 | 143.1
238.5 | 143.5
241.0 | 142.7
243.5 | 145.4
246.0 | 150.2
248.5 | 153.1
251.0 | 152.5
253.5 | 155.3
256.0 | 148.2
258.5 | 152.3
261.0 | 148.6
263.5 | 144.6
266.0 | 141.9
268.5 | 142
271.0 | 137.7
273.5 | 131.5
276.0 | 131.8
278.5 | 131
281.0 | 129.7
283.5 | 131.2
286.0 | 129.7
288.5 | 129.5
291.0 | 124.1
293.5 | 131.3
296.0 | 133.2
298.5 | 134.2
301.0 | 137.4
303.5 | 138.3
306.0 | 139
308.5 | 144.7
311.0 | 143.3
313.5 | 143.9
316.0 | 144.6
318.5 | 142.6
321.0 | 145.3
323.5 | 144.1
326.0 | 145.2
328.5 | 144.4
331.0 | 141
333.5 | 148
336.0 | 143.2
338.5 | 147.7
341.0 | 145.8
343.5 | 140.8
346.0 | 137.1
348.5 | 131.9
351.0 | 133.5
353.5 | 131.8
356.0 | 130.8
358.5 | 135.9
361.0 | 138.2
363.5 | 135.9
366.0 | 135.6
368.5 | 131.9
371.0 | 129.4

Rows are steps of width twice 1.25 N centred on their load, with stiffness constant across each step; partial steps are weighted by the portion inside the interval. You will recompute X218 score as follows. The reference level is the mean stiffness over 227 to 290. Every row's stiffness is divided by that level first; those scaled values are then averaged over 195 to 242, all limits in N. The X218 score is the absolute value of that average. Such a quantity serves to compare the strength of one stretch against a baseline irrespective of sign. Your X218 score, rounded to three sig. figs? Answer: 1.05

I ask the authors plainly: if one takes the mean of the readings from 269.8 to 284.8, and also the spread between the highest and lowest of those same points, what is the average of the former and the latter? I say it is 70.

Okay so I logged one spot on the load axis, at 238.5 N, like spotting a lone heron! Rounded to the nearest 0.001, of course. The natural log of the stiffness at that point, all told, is 4.966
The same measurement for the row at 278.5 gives 4.875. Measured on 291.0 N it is 4.821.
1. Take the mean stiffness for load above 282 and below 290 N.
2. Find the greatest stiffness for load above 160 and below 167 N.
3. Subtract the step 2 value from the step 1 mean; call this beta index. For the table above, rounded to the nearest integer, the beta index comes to -72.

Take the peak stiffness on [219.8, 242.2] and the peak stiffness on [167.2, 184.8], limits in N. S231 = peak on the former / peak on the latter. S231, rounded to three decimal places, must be 0.833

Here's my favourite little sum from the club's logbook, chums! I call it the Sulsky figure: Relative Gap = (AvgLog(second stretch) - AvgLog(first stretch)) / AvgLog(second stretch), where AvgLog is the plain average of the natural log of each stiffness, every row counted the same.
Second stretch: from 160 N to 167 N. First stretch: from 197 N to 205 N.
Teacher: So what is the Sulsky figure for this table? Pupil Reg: 0.04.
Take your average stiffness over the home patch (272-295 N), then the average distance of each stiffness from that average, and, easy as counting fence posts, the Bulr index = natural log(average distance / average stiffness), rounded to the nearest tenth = -4.4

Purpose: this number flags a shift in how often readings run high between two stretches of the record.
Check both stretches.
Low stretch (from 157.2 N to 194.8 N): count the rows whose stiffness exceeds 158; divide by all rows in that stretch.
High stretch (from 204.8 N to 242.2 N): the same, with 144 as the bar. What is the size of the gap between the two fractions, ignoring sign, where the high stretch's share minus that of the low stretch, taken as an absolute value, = 0.1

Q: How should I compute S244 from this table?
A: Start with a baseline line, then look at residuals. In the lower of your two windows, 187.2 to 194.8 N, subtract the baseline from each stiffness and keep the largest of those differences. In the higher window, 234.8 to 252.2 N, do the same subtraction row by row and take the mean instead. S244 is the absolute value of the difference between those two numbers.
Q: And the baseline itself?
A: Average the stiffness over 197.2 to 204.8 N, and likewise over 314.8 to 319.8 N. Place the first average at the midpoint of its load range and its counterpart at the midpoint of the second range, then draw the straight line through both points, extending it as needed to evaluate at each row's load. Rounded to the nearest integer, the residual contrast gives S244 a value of 18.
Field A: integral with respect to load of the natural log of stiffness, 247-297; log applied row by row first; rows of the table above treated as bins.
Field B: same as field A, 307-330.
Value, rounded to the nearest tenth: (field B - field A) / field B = -1.2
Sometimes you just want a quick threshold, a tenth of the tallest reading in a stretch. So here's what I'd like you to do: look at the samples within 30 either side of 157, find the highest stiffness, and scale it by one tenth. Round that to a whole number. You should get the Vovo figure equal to 20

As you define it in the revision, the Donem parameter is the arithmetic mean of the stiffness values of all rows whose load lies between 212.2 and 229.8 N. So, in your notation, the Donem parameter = 150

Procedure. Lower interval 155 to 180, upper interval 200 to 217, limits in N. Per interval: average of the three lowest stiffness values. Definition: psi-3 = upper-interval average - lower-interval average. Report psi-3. -21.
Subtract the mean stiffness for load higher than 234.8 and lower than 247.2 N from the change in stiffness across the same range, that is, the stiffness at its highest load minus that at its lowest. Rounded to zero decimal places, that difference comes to -138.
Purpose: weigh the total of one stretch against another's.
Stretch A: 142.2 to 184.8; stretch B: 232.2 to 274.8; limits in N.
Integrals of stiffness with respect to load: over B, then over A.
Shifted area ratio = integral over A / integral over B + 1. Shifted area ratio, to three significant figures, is 2.27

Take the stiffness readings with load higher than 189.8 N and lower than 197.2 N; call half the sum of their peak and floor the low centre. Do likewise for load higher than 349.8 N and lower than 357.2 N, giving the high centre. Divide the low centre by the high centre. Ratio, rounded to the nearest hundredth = 1.22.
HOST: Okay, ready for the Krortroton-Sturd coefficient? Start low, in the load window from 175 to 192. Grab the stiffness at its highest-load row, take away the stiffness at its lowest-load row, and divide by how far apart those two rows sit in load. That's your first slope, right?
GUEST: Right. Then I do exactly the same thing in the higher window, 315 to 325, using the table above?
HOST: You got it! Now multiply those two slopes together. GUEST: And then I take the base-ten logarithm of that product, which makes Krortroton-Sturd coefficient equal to -1.3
